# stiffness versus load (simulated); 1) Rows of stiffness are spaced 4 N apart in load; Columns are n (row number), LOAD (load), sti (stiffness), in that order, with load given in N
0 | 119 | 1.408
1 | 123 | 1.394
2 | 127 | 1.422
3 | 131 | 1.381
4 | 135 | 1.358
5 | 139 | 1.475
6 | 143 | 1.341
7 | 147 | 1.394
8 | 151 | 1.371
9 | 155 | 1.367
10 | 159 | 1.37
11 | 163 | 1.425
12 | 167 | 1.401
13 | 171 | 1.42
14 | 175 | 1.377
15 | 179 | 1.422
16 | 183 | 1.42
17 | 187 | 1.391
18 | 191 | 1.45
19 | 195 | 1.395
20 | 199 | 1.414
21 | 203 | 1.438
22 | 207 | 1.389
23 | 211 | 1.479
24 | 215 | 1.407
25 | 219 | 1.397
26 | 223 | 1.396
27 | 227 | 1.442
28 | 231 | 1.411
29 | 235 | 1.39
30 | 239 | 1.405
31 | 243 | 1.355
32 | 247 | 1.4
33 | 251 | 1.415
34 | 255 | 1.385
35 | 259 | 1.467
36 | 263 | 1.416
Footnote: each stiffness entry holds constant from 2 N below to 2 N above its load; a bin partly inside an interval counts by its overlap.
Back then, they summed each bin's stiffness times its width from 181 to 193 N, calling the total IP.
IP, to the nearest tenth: 17.0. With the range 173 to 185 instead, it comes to 16.9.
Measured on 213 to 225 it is 16.8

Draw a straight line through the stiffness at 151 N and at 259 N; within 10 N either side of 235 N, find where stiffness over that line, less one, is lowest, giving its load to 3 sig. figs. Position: 243 N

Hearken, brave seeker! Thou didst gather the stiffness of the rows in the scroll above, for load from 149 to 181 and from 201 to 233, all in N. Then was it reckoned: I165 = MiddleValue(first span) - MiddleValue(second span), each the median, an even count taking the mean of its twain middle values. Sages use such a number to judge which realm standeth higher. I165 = -0.020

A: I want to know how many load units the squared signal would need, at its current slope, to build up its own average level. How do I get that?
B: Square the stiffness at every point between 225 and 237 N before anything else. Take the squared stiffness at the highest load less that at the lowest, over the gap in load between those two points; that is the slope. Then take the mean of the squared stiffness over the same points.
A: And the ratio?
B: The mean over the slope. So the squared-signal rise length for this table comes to -109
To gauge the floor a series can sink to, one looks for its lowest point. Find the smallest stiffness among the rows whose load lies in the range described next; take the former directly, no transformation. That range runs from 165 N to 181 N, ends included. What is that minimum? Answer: 1.377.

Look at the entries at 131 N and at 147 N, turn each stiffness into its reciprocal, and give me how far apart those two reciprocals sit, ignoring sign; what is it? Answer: 0.007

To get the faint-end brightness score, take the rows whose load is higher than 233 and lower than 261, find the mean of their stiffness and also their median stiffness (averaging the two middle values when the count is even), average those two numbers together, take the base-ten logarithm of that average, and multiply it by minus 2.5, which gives -0.366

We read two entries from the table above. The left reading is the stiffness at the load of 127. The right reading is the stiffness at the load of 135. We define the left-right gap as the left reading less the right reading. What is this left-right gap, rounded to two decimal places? 0.06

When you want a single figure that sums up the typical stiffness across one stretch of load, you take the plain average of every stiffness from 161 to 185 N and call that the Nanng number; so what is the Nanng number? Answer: 1.41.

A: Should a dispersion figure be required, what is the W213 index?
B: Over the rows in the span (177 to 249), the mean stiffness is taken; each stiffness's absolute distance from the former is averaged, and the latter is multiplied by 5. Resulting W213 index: 0.10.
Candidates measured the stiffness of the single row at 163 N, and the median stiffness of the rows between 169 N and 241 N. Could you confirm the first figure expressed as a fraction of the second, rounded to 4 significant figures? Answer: 1.011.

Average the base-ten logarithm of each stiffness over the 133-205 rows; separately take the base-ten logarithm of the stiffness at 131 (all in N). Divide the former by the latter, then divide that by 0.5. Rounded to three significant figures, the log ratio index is 2.09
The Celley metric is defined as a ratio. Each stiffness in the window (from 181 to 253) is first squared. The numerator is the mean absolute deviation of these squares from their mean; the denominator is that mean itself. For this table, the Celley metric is 0.029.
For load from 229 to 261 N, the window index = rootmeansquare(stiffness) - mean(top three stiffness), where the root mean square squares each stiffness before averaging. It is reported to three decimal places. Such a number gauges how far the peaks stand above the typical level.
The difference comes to -0.027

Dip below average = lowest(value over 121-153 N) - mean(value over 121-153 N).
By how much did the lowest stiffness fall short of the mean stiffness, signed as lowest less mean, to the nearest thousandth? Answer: -0.051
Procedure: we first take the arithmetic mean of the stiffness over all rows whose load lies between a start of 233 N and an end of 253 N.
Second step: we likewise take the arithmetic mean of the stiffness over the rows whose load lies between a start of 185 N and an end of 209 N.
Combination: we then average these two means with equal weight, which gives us 1.40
